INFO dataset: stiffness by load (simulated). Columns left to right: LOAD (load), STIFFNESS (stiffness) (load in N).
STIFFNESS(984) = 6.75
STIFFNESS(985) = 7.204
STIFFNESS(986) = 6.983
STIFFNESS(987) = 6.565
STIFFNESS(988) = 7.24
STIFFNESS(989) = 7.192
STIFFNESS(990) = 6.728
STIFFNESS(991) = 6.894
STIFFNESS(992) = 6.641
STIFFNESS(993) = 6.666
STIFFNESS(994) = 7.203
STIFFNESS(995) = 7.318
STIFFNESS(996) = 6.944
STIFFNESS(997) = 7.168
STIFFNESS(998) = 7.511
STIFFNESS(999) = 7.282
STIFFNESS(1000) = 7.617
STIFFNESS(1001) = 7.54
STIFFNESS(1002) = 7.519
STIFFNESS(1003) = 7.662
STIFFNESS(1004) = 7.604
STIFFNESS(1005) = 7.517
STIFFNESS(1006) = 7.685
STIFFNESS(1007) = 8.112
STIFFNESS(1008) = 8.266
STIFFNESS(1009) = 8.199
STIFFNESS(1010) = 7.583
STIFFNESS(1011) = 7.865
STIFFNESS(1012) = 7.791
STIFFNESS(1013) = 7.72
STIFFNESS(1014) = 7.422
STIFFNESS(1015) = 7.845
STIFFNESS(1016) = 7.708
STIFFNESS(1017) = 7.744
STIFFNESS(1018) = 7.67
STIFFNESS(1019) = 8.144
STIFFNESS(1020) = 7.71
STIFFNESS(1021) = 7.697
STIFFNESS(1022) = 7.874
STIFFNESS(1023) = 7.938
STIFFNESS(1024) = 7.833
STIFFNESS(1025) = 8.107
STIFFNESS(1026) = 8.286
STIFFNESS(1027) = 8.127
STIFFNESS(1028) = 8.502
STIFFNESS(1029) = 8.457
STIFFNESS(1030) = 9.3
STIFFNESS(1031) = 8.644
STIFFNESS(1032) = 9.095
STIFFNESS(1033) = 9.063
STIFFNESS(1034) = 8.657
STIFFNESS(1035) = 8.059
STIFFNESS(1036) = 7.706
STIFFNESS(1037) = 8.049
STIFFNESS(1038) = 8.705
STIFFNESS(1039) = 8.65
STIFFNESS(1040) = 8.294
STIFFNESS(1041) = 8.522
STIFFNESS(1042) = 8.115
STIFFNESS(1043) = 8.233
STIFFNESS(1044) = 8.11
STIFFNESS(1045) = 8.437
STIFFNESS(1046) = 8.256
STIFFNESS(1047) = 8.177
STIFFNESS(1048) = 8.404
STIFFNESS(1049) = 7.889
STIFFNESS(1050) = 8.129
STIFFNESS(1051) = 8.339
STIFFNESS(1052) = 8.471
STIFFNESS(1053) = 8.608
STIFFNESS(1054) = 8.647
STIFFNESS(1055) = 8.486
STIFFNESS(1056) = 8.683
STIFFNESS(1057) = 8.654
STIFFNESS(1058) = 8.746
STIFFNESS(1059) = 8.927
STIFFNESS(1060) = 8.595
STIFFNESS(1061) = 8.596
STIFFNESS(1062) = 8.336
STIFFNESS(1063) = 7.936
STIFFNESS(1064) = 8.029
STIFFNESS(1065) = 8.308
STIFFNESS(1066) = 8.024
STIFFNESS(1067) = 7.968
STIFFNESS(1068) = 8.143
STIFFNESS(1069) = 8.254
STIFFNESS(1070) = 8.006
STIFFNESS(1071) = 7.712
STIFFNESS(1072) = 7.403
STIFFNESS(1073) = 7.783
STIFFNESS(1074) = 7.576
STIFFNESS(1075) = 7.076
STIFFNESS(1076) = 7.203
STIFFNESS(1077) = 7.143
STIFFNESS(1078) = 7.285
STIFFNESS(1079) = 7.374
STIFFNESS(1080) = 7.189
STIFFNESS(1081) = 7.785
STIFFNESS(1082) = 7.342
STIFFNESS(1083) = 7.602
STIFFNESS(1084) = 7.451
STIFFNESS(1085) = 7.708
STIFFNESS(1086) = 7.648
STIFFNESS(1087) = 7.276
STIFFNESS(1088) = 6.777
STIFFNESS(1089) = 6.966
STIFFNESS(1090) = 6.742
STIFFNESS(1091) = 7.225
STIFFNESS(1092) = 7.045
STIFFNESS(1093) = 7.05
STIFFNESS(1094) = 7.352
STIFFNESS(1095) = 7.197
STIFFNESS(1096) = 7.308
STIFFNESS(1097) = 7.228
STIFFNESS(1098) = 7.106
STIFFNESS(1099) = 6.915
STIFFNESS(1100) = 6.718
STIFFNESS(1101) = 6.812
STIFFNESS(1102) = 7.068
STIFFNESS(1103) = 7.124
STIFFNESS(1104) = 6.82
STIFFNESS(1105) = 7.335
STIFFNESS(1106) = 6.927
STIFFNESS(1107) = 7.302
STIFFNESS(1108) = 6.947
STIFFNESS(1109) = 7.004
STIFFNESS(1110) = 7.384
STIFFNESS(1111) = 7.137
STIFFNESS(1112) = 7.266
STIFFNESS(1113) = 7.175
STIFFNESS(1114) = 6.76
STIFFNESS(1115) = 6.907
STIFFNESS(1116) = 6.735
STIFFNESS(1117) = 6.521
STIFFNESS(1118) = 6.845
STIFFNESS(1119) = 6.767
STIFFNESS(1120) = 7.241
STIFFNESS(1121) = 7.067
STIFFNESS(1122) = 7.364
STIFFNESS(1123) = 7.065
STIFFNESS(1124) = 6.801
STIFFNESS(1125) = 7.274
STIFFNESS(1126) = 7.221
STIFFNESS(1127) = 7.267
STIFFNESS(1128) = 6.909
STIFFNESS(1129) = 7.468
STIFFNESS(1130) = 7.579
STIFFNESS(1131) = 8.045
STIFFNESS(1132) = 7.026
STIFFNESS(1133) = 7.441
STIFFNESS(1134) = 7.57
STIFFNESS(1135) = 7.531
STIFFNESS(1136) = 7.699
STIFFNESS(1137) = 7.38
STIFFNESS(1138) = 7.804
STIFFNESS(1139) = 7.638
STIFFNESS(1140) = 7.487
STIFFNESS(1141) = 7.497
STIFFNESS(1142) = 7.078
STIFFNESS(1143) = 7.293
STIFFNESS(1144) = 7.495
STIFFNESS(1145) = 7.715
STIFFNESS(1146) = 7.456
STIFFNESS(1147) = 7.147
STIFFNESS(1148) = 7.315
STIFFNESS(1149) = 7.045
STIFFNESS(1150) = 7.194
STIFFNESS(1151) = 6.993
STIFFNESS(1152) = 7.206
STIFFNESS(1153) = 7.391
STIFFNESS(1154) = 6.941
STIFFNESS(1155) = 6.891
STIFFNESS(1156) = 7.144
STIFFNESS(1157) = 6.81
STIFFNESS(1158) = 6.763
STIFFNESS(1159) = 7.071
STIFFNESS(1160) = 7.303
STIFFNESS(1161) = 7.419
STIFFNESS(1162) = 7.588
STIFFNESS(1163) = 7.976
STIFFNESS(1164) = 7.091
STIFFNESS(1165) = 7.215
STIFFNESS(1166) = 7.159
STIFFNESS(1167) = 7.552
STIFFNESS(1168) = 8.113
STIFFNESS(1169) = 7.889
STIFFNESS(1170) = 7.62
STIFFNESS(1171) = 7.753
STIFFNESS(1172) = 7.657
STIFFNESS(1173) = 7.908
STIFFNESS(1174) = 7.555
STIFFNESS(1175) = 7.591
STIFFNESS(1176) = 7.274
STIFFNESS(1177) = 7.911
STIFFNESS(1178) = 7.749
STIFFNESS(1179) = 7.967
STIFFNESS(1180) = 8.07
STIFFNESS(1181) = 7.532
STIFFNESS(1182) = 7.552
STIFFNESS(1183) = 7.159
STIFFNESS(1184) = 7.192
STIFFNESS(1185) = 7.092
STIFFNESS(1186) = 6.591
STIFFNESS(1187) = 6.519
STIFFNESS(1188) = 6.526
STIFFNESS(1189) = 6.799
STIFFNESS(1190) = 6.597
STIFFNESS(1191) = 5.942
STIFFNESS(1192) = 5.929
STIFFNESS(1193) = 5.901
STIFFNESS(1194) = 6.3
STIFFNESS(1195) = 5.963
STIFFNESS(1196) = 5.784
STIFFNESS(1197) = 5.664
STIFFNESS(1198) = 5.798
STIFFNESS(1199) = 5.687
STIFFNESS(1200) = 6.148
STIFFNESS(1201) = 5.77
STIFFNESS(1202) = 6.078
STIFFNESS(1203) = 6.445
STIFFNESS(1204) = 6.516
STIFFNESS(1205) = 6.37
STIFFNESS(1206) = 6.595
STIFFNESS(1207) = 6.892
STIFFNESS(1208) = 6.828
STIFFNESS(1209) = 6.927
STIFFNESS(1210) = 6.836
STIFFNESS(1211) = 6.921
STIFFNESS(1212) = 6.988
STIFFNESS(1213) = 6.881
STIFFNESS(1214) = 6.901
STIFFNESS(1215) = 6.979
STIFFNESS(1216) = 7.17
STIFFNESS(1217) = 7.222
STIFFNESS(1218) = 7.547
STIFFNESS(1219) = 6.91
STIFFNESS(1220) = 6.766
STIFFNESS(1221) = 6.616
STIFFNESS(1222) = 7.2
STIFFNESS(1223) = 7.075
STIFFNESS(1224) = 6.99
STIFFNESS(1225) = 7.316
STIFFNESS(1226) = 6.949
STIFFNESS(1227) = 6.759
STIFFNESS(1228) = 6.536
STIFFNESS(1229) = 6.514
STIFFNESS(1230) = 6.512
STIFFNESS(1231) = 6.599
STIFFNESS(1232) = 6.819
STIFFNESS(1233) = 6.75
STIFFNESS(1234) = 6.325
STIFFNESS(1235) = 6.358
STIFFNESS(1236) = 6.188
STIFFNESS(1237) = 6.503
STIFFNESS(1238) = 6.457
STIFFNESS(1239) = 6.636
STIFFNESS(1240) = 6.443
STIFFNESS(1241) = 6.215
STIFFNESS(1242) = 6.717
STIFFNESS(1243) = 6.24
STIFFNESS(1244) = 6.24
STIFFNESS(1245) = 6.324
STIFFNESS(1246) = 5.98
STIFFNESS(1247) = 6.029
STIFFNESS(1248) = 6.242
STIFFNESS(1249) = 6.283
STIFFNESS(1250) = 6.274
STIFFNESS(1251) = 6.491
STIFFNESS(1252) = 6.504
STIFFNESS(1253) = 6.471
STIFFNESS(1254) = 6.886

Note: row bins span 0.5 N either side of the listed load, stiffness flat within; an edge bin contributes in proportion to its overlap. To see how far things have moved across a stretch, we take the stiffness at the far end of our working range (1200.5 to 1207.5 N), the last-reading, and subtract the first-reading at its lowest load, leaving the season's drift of 1.1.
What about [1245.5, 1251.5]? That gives 0.5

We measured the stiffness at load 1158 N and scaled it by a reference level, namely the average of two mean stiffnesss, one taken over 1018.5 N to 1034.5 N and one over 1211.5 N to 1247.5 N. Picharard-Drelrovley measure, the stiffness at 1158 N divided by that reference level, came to 0.90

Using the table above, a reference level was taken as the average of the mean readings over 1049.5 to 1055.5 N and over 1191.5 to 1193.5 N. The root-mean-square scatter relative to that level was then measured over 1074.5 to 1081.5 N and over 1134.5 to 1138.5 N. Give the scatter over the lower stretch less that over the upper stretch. -0.21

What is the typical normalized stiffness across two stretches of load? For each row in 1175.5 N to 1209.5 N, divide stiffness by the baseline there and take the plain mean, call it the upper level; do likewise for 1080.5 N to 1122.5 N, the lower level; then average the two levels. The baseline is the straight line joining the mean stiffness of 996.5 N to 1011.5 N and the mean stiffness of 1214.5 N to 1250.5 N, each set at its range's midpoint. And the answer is 0.98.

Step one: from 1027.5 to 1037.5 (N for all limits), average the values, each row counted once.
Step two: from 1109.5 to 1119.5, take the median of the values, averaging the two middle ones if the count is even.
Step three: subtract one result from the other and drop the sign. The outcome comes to 1.7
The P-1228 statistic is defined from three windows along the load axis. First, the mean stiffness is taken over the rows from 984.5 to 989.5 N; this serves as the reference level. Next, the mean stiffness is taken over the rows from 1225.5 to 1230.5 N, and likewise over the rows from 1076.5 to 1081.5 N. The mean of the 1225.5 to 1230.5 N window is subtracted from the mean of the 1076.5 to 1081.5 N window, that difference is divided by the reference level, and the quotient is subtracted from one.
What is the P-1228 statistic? 0.90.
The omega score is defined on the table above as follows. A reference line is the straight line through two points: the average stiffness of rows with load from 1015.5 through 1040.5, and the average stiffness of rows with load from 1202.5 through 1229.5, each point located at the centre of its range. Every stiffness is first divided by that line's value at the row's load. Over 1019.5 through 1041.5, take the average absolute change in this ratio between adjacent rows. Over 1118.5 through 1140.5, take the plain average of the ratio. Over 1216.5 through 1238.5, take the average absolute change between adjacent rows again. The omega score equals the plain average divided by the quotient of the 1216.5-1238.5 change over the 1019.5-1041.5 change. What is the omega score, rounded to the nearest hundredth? 1.15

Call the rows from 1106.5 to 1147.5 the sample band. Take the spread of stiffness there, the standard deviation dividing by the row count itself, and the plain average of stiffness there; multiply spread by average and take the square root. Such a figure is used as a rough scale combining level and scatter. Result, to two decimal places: 1.54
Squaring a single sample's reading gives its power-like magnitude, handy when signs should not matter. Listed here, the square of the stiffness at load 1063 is 63.0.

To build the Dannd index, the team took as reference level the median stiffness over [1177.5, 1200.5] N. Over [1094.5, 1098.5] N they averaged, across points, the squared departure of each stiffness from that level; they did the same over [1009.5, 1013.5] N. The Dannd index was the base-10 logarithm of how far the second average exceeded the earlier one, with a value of 0.0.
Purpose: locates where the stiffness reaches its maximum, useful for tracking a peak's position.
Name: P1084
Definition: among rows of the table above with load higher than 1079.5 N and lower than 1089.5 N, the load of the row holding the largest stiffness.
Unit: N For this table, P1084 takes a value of 1081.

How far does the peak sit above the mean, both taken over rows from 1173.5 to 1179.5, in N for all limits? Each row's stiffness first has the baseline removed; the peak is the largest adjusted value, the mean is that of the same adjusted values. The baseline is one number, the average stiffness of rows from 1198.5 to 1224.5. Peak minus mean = 0.29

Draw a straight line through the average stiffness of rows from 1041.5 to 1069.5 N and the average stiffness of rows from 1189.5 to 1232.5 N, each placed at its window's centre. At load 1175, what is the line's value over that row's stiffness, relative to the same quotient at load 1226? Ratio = 1.00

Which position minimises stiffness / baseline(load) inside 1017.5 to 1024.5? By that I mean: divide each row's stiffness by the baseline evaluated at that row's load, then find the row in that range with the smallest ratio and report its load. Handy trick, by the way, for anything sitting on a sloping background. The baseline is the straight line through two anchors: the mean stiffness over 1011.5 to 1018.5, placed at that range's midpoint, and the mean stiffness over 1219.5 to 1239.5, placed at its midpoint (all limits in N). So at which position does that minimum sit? 1018 N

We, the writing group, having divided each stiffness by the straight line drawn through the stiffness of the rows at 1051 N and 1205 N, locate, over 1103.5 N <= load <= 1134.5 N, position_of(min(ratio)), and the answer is 1117 N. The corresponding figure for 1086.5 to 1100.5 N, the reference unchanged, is 1090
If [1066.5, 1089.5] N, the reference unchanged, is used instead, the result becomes 1088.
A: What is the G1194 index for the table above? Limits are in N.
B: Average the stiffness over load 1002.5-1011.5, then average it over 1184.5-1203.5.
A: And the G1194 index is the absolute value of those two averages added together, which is 14.0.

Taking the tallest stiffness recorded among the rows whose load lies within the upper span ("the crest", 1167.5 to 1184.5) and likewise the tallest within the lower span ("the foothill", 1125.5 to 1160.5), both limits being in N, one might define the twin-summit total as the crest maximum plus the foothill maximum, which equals 16.2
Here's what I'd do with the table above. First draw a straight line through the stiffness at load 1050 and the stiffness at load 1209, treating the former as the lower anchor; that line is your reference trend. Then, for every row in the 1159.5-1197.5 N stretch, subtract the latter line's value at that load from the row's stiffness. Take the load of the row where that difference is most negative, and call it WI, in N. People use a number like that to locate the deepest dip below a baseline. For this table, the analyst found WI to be 1197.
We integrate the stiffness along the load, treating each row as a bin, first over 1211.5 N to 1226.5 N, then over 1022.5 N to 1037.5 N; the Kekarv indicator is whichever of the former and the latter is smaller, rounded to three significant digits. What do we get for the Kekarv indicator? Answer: 106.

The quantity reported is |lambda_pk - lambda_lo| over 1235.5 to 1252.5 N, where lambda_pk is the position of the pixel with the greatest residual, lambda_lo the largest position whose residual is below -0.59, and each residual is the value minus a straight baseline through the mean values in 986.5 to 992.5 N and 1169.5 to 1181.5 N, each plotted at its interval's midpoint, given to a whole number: 10 N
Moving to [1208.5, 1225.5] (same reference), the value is 7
